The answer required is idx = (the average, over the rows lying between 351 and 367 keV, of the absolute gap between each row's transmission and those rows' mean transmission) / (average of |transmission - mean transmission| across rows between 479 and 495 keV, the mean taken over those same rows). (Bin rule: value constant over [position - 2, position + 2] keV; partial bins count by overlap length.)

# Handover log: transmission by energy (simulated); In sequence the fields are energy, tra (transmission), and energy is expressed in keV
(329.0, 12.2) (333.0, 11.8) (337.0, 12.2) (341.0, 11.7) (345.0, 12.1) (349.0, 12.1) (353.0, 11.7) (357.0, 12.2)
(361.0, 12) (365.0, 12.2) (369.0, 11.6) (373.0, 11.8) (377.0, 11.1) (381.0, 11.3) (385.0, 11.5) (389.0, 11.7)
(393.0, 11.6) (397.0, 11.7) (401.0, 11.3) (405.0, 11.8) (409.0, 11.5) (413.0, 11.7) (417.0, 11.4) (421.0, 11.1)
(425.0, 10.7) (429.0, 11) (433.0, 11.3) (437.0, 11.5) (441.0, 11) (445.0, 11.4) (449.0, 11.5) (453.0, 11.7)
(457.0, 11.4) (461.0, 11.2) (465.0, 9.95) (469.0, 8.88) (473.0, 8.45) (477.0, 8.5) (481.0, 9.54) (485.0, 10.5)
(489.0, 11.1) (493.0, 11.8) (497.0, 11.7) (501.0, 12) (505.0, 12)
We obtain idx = 0.24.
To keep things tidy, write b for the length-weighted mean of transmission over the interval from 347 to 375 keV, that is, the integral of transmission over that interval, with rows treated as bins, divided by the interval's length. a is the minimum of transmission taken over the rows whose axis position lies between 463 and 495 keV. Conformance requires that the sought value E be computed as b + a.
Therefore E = 20.4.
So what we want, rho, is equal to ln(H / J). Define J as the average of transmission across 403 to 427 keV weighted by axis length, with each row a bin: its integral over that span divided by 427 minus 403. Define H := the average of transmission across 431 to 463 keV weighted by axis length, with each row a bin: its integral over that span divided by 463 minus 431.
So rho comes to 0.001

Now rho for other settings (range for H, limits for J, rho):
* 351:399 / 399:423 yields 0.020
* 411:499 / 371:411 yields -0.067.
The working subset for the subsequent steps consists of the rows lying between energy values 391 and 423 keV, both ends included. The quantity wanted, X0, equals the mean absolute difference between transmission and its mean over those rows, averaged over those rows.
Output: 0.19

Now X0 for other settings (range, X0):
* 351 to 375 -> 0.22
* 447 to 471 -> 0.90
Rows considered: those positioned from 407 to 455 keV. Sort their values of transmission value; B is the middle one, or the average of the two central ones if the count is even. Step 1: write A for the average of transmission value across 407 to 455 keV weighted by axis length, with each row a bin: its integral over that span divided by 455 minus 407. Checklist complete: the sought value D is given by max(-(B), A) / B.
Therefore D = 0.993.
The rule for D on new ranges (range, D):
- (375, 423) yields 0.998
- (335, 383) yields 0.994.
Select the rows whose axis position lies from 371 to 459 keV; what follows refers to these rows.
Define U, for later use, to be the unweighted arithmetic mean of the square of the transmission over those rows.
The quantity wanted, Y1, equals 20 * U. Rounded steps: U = 130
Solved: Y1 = 2605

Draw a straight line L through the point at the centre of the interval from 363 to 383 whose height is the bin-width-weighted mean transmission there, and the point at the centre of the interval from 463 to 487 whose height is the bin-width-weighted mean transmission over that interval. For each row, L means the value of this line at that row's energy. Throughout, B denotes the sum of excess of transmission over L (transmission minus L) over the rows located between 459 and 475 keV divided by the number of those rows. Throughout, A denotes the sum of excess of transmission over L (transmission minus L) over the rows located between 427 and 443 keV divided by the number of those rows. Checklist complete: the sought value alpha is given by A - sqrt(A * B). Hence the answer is 0.6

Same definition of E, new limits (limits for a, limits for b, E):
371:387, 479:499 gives 22.0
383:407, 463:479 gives 20.2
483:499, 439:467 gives 21.7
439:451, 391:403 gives 22.5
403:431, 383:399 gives 22.3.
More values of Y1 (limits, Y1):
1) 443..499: 2252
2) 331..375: 2855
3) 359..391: 2717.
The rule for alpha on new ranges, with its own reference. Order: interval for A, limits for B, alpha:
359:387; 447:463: -0.2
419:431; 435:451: -0.3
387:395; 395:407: -0.1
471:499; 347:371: 0.9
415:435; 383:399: 0.1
